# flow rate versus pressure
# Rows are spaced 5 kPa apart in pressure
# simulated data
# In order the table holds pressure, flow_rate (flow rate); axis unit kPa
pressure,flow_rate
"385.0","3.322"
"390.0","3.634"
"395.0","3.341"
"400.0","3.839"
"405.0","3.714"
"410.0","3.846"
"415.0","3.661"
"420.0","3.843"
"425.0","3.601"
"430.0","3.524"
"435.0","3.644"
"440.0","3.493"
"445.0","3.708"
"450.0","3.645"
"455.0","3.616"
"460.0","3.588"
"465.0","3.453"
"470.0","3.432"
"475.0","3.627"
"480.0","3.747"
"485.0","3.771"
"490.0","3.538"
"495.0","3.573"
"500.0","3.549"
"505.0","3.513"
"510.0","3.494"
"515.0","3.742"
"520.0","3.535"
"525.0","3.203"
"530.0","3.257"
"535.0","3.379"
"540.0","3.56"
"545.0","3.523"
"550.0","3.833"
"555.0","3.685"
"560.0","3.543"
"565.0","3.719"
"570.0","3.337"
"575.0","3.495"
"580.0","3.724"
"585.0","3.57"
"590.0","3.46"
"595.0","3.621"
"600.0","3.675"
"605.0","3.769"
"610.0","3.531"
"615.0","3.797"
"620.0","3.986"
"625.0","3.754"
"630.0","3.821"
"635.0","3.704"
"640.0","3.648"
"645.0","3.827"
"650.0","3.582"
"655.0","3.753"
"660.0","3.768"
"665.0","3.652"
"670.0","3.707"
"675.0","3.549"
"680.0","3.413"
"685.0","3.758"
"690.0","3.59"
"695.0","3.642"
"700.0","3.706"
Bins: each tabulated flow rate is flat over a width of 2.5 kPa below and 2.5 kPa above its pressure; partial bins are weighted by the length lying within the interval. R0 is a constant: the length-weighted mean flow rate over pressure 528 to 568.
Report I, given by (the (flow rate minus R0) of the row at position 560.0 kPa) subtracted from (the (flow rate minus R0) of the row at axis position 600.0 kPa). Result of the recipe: 0.13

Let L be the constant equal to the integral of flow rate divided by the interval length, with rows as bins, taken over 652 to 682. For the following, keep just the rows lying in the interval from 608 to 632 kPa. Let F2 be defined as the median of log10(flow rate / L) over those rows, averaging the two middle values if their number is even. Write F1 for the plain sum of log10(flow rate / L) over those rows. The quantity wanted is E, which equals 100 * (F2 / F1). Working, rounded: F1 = 0.08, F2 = 0.018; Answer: 23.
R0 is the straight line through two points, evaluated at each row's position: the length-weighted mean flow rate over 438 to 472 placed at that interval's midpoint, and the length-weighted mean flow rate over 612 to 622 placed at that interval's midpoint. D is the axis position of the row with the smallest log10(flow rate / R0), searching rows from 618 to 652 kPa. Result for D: 650.0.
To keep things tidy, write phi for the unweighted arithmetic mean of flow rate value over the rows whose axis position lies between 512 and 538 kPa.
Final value 3.42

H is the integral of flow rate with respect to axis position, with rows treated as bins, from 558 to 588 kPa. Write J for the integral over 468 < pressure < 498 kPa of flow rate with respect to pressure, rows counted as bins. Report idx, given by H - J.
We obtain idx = -2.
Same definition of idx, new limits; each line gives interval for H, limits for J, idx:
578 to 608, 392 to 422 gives -2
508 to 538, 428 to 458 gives -5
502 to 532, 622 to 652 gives -8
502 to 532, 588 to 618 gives -6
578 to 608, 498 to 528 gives 4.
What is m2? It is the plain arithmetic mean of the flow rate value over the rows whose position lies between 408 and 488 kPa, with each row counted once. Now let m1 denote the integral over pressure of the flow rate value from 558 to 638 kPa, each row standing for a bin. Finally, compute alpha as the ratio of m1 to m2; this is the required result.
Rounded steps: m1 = 293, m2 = 3.64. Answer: 80.4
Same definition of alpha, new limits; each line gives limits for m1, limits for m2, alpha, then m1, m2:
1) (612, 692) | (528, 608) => 83.0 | 297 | 3.57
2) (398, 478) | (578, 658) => 78.7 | 291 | 3.70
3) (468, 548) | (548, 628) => 77.2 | 282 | 3.66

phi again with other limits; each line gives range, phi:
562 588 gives 3.57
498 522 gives 3.57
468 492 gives 3.62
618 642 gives 3.78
